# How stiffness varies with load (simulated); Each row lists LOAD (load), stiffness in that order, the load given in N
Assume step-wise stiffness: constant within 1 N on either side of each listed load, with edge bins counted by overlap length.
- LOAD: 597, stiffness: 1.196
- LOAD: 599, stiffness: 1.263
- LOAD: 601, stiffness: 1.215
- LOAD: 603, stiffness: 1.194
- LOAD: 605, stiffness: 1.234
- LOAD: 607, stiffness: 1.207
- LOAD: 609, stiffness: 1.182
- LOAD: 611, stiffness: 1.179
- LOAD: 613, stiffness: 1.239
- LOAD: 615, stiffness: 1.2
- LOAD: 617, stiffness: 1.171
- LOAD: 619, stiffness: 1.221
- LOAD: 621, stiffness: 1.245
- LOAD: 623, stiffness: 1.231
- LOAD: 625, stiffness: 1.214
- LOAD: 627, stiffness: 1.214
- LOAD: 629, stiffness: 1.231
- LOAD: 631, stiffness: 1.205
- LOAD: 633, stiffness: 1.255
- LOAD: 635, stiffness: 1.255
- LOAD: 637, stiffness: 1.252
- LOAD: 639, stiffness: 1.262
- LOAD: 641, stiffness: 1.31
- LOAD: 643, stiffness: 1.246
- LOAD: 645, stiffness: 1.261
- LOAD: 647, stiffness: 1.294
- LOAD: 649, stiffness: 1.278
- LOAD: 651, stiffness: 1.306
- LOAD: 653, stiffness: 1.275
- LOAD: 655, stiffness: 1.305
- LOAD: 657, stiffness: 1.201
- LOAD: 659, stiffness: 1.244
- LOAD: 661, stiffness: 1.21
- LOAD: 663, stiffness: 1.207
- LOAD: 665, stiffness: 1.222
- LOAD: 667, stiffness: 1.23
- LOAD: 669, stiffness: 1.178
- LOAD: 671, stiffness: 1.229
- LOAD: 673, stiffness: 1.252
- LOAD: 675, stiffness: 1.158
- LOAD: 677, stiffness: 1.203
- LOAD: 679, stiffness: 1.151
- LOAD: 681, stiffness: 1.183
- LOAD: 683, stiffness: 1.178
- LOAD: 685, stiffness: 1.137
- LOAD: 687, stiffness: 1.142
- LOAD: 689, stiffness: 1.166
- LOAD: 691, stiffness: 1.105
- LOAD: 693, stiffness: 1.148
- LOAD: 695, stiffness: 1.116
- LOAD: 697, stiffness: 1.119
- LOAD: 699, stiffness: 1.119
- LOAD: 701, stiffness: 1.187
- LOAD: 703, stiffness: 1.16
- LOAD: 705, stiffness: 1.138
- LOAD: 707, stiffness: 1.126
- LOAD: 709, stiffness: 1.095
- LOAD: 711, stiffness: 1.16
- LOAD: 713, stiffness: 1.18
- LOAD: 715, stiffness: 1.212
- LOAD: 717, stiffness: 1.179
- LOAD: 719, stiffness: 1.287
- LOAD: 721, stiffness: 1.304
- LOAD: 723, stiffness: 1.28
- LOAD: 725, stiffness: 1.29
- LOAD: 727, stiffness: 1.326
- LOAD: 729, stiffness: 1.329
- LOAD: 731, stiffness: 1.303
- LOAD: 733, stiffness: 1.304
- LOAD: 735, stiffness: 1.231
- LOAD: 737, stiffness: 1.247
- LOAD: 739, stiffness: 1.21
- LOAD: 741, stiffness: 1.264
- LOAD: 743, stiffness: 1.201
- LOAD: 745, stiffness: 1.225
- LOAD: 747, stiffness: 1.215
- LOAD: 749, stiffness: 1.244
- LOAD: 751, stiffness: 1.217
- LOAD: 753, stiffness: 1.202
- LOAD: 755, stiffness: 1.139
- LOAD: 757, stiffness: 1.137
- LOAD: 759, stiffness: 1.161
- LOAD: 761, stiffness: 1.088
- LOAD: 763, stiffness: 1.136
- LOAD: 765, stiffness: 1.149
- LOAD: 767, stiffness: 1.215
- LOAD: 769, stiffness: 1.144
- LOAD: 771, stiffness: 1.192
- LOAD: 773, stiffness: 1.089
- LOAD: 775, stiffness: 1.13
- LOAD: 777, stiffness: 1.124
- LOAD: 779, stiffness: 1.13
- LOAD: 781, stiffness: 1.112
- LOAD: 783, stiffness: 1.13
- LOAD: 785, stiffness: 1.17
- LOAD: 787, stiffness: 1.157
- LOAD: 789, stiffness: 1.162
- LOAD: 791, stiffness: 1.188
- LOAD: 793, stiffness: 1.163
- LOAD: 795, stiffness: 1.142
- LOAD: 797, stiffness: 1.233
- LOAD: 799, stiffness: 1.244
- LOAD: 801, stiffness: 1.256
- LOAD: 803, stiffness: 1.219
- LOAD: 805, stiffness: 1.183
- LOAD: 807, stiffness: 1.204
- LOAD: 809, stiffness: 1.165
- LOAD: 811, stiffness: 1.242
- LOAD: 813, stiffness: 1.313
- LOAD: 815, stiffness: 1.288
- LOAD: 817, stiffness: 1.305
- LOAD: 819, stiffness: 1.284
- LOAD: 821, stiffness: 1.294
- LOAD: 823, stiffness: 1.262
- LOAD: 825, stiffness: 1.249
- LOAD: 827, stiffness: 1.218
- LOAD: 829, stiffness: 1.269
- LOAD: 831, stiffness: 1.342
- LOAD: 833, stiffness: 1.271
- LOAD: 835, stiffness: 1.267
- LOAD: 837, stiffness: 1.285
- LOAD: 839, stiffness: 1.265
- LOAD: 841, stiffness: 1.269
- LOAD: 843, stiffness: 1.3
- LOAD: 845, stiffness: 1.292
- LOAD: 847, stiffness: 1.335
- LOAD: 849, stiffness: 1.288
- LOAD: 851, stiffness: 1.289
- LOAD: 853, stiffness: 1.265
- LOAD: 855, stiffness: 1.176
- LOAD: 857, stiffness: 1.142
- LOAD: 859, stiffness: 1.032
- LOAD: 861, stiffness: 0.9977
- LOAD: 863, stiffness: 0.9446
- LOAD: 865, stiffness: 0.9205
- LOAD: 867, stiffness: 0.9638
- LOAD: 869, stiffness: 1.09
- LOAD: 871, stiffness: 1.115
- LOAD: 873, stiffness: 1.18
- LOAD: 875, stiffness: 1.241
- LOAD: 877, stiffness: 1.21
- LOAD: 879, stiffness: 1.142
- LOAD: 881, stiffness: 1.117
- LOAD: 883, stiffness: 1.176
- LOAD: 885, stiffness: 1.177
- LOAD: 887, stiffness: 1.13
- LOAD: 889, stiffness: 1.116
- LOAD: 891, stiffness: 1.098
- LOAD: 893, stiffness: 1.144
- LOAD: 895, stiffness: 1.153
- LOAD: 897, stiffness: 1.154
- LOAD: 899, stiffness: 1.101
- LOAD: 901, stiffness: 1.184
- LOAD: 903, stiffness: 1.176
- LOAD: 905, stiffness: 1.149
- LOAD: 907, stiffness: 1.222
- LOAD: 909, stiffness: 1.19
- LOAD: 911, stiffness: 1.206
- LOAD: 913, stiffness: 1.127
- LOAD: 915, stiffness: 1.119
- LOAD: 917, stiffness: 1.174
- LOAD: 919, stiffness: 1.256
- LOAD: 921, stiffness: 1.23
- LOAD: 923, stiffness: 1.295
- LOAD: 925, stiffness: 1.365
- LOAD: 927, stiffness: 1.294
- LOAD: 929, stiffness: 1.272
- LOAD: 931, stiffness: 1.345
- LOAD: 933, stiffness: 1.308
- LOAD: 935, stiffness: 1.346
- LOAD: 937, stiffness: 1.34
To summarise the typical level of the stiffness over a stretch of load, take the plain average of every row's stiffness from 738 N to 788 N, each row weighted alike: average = 1.17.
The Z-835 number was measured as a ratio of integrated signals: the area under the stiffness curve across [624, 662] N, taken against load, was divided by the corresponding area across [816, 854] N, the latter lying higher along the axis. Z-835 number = 0.98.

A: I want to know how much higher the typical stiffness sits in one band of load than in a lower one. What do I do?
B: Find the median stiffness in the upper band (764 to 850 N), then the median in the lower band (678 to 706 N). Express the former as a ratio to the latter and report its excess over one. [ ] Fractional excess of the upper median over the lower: 0.08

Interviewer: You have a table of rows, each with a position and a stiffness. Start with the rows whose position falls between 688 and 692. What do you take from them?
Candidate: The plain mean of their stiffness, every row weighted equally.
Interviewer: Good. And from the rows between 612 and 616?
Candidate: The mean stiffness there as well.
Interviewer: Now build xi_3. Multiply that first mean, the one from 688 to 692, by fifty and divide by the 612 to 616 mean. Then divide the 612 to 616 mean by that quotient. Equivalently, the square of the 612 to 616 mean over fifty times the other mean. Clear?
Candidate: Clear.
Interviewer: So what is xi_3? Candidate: 0.0262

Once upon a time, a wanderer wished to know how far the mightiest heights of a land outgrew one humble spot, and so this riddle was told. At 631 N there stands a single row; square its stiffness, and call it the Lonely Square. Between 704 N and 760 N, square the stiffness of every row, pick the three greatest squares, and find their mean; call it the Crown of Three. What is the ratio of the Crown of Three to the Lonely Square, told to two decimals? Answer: 1.20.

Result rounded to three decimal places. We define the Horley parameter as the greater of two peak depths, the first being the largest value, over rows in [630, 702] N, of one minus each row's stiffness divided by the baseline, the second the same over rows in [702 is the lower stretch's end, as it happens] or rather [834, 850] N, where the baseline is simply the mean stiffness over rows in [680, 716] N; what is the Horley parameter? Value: 0.038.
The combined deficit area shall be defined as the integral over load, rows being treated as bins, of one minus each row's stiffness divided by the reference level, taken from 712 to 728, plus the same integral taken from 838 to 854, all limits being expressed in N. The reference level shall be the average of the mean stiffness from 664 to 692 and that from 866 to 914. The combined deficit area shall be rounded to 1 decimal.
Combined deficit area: -3.0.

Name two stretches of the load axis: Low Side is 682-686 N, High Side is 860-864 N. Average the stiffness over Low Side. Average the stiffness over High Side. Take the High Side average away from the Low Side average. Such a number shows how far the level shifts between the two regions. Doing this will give 0.19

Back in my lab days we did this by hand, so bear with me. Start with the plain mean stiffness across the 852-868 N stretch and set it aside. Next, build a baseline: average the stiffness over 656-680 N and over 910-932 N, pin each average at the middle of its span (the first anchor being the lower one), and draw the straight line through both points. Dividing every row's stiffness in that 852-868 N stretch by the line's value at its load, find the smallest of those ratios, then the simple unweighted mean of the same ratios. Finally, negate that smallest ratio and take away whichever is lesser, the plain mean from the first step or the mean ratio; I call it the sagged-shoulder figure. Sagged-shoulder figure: -1.60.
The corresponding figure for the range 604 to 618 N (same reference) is -1.98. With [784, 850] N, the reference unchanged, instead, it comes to -1.95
